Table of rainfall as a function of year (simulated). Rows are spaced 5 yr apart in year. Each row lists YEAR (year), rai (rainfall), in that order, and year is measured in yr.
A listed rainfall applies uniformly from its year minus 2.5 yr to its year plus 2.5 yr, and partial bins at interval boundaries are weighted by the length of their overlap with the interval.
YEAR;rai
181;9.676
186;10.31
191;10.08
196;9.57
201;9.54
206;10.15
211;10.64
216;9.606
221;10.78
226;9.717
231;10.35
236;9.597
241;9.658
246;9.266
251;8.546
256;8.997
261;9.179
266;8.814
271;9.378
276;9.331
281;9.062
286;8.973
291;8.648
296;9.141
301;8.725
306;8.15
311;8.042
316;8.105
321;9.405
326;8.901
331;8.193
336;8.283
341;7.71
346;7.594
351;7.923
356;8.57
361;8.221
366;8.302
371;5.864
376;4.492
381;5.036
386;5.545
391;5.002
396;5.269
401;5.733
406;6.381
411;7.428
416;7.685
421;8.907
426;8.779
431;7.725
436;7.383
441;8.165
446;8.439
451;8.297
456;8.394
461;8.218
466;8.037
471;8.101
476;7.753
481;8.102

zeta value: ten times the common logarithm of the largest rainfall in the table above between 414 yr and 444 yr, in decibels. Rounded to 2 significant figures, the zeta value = 9.5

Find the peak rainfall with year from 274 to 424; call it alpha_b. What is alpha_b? 9.405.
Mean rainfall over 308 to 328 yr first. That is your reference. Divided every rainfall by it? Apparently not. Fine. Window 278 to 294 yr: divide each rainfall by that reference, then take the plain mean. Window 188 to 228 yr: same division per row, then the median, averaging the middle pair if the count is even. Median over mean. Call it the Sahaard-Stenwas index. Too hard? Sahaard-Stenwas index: 1.11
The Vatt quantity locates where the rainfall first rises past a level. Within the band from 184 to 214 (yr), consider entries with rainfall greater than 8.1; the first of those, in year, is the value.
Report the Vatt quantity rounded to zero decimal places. 186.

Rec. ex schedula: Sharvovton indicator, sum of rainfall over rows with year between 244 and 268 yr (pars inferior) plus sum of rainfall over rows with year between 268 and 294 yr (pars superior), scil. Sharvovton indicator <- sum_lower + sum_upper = 90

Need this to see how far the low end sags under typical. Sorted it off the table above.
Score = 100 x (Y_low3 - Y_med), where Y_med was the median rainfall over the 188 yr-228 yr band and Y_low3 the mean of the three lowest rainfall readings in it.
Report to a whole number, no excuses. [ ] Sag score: -33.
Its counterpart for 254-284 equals -16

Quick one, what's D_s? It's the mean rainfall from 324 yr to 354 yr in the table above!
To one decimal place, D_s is 8.1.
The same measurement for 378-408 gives 5.5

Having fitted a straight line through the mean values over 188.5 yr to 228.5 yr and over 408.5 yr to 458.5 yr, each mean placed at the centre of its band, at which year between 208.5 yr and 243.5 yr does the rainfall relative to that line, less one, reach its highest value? 221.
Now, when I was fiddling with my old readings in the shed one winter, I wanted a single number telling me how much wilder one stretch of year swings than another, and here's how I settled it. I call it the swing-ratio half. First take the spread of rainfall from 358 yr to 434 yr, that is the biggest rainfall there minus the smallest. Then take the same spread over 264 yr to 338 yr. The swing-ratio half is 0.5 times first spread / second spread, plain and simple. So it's 1.6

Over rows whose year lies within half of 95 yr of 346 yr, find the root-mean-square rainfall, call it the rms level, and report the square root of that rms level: 2.76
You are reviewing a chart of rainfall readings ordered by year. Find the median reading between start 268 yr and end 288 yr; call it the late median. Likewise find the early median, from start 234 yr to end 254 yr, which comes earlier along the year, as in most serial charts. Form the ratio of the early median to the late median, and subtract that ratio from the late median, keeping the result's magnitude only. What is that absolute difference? 8.2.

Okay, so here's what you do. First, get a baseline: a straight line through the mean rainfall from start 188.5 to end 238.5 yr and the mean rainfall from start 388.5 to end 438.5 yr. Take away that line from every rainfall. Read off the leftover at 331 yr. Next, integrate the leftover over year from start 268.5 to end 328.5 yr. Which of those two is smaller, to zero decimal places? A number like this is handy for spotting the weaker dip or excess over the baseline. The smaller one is 0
